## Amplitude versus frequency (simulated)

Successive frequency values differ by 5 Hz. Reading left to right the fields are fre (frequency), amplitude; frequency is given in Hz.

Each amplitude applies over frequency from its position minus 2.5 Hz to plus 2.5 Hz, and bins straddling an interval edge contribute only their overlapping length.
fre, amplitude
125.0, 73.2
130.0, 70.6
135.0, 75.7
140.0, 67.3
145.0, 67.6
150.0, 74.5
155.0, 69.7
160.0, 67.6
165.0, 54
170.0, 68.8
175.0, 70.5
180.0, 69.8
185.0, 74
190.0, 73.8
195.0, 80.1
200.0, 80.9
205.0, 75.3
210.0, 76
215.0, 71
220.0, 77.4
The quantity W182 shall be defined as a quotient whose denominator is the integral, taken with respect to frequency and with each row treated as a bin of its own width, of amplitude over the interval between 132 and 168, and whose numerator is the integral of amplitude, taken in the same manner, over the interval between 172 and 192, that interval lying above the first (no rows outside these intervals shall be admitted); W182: 0.6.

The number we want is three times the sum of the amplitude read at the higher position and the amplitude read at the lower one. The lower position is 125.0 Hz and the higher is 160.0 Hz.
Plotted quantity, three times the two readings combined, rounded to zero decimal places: 422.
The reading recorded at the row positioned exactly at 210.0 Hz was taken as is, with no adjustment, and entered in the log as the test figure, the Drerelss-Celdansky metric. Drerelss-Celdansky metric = 76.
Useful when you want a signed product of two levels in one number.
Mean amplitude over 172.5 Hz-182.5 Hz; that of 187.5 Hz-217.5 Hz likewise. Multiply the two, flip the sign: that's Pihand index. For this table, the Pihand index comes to -5344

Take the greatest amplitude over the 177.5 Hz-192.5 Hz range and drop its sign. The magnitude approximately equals 74.0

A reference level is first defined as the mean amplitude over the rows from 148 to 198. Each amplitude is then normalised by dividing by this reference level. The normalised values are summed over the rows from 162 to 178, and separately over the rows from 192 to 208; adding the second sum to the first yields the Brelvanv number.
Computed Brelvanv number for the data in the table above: 6.11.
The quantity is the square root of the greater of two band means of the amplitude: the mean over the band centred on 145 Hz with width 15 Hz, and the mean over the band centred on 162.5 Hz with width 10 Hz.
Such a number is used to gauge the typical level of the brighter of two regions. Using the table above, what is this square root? 8.35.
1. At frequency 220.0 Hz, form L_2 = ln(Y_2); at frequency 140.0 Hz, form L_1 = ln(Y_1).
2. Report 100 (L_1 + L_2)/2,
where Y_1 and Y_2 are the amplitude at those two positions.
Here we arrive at 428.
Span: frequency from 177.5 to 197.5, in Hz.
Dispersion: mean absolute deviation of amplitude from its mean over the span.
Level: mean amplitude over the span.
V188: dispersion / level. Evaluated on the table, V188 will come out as 0.038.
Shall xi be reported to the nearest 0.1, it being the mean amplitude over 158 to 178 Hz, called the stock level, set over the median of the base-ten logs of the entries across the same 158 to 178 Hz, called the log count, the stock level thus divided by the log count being 35.6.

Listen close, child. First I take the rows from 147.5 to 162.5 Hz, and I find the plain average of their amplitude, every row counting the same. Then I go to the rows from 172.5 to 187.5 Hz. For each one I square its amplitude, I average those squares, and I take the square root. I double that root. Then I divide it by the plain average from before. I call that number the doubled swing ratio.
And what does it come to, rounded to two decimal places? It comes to 2.02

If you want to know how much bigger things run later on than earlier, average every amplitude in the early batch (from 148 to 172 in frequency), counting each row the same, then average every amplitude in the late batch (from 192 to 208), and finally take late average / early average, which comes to 1.18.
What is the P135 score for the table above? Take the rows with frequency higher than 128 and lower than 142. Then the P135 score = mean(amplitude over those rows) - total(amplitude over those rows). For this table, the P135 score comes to -142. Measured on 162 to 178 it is -129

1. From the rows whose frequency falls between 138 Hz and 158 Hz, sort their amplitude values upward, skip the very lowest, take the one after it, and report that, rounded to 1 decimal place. 67.6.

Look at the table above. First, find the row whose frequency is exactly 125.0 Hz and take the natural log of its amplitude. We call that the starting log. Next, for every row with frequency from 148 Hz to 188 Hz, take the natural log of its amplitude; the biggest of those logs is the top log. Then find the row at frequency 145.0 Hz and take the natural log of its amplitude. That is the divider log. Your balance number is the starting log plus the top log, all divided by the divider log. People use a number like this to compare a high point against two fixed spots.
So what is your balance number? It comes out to 2.04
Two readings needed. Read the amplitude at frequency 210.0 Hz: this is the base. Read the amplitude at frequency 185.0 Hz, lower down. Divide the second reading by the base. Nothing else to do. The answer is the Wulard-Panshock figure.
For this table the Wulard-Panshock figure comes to 0.97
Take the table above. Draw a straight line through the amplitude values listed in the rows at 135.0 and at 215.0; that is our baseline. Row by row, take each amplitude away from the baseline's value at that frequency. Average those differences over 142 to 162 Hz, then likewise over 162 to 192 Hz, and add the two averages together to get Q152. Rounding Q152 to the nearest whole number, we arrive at 10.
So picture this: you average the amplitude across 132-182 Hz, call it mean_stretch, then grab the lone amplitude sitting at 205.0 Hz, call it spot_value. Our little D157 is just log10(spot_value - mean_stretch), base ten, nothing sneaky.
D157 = 0.83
